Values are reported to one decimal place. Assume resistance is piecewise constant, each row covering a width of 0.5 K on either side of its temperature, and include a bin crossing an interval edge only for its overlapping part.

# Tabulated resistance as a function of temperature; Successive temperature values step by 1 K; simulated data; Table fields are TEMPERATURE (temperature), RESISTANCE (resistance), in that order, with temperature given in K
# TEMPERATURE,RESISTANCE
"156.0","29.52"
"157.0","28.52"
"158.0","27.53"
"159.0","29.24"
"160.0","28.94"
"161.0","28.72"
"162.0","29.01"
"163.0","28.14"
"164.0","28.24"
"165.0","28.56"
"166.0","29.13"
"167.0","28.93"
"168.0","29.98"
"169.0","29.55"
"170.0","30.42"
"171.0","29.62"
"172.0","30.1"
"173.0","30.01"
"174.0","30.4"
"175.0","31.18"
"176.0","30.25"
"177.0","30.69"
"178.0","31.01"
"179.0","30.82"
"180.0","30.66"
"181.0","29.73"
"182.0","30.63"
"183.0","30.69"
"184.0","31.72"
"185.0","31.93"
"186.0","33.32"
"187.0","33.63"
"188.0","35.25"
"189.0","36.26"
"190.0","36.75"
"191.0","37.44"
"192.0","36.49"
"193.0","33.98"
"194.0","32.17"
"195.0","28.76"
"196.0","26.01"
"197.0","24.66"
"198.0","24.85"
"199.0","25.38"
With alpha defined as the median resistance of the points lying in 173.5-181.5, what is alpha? 30.7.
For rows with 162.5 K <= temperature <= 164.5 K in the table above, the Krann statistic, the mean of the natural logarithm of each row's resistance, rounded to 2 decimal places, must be 3.34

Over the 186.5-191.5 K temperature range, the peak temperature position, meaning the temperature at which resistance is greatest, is 191.0 K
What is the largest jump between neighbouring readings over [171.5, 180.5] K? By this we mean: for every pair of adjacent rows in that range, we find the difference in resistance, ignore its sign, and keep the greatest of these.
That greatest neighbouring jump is 0.93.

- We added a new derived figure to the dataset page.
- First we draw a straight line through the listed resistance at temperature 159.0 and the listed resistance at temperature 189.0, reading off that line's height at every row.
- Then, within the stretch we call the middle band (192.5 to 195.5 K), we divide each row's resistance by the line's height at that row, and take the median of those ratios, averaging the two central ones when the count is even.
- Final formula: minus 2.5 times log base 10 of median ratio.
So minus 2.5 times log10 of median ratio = 0.16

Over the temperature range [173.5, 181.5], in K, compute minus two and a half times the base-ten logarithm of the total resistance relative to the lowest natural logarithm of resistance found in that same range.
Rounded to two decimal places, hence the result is -4.65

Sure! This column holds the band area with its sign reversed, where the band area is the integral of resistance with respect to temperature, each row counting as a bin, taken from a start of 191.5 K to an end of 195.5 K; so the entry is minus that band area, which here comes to -131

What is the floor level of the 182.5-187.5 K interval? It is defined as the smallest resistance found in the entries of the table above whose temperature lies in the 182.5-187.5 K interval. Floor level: 30.69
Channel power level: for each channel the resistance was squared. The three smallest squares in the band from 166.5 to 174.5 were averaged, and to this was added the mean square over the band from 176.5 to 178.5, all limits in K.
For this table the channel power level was 1814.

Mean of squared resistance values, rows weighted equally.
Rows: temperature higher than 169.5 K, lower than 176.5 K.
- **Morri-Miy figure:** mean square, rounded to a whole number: 917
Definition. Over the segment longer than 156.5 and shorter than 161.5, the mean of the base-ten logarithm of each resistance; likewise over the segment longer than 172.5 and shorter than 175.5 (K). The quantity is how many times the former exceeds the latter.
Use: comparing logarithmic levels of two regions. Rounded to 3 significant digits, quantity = 0.981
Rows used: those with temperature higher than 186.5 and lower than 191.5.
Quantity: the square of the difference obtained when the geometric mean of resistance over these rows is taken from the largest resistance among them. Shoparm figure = 2.6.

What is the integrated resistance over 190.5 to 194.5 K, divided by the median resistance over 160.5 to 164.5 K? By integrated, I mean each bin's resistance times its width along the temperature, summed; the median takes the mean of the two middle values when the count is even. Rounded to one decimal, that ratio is 4.9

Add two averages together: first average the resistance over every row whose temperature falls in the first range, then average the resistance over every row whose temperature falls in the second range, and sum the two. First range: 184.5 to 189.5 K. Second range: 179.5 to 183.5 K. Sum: 64.5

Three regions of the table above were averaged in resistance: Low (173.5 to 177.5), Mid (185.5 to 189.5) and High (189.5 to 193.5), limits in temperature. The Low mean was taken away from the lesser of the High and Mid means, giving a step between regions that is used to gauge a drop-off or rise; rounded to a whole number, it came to 4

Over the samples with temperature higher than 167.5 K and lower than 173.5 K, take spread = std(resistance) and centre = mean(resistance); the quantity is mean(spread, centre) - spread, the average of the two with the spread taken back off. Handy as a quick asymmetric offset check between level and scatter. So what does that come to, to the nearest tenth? 14.8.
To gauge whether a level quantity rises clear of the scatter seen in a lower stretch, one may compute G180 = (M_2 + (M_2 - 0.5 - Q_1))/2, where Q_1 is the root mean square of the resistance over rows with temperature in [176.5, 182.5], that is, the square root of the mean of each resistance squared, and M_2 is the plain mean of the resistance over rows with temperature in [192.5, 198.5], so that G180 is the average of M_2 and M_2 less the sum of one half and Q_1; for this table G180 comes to 13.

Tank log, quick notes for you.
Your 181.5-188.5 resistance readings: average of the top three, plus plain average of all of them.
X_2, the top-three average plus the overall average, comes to 67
